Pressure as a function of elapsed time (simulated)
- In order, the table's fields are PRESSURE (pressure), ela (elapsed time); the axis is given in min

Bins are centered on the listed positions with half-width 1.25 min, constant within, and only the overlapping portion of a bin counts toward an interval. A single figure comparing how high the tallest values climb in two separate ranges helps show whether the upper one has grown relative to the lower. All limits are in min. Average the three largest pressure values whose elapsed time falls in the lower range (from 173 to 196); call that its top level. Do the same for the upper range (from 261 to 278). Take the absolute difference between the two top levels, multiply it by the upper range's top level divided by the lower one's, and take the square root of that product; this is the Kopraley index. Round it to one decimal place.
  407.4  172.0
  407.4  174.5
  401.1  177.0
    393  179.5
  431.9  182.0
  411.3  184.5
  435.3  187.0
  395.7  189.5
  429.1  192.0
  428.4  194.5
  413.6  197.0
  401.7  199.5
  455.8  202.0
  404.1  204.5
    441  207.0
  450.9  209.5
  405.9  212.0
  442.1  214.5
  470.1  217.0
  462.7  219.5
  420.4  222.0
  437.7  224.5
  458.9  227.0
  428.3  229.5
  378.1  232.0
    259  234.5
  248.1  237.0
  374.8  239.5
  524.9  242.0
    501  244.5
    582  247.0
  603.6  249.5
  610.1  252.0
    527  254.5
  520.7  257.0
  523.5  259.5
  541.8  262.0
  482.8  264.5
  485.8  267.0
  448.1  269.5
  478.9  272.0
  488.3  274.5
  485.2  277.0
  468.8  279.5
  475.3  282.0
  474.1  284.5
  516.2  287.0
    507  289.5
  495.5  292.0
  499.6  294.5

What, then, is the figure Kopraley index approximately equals 9.3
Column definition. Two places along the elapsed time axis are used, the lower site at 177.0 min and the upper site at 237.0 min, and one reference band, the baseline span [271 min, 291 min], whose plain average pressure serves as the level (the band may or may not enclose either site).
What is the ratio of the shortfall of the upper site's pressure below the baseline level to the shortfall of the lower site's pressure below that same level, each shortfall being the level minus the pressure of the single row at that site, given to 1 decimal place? 2.8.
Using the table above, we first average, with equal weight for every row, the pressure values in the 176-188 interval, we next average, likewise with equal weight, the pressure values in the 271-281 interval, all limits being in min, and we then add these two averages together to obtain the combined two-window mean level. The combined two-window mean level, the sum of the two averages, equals 895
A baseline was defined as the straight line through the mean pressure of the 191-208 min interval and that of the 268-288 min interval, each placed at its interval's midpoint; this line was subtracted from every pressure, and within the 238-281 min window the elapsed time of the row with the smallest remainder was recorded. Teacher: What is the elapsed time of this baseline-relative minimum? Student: 239.5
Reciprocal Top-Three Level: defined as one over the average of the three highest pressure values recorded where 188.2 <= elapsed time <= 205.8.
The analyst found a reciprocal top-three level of 0.0023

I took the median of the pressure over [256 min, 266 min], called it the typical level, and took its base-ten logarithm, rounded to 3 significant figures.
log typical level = 2.72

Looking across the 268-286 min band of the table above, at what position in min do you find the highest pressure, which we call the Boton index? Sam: 274.5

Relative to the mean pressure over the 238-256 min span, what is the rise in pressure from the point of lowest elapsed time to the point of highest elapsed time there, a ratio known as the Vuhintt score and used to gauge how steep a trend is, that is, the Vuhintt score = 0.29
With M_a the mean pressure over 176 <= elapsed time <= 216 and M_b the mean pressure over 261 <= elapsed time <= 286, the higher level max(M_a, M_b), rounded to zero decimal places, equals 483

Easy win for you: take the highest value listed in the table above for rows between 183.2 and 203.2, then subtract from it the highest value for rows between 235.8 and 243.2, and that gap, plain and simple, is -69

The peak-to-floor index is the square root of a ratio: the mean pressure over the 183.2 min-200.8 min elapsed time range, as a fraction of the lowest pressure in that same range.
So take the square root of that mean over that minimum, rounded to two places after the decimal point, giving 1.03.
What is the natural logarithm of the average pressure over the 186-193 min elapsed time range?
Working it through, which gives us 6.04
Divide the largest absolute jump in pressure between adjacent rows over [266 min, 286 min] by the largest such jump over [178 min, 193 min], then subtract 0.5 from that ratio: 0.45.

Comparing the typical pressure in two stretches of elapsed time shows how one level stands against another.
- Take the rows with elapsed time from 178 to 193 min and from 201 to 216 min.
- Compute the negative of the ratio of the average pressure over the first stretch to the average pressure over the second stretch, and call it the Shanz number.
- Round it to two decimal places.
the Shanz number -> -0.96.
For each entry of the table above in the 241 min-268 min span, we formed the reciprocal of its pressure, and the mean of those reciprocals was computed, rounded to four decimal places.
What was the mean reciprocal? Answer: 0.0019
